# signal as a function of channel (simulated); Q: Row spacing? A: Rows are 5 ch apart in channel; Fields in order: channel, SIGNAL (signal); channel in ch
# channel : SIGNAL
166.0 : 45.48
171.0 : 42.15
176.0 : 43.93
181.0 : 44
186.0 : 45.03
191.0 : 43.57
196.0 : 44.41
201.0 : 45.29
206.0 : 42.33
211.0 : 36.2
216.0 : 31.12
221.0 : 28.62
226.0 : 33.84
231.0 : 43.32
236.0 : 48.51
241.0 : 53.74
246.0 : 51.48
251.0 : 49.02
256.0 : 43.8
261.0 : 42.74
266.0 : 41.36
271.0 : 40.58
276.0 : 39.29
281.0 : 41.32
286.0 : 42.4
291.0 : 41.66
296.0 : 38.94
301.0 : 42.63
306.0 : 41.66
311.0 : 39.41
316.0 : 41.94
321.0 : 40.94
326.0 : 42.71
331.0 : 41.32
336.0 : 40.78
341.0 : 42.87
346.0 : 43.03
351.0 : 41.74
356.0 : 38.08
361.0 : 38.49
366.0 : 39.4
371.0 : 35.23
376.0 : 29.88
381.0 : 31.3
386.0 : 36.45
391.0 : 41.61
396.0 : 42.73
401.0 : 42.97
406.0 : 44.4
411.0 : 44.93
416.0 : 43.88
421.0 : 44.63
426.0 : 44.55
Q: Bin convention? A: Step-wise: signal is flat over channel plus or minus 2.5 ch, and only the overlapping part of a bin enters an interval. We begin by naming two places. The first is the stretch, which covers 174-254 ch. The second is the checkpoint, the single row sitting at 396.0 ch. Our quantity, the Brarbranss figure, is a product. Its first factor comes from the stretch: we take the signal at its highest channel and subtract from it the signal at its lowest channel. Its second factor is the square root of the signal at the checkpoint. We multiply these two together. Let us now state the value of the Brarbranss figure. 33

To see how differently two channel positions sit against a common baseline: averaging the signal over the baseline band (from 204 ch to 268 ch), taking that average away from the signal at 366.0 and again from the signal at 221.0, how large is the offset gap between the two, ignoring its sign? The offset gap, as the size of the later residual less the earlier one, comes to 10.8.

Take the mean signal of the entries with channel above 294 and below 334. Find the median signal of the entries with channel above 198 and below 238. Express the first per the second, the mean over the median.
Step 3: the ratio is 1.05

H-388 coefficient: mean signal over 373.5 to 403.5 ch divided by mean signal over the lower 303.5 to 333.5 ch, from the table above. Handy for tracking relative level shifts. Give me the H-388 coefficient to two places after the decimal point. 0.91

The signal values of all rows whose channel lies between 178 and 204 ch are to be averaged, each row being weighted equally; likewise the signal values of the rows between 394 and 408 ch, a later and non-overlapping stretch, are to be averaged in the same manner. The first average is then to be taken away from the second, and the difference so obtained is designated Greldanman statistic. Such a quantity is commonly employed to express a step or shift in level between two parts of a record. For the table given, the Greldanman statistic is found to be -1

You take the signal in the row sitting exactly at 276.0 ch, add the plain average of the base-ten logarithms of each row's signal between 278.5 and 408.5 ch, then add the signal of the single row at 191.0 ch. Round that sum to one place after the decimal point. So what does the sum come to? 84.5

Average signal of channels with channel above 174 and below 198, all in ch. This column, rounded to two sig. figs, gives 44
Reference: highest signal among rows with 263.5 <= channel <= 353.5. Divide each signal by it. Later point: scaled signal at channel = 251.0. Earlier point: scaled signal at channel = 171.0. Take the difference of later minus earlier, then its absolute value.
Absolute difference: 0.16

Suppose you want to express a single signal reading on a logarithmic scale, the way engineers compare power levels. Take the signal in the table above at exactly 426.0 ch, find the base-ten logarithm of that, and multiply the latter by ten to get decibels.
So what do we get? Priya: 16.5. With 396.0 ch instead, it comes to 16.3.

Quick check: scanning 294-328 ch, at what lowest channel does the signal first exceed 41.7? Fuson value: 301.0 ch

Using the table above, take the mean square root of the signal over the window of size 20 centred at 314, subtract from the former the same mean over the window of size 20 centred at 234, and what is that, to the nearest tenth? -0.3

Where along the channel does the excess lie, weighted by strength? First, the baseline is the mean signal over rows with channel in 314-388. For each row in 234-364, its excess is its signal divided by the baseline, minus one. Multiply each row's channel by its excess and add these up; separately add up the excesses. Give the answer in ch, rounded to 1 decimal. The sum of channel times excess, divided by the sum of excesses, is 274.4 ch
